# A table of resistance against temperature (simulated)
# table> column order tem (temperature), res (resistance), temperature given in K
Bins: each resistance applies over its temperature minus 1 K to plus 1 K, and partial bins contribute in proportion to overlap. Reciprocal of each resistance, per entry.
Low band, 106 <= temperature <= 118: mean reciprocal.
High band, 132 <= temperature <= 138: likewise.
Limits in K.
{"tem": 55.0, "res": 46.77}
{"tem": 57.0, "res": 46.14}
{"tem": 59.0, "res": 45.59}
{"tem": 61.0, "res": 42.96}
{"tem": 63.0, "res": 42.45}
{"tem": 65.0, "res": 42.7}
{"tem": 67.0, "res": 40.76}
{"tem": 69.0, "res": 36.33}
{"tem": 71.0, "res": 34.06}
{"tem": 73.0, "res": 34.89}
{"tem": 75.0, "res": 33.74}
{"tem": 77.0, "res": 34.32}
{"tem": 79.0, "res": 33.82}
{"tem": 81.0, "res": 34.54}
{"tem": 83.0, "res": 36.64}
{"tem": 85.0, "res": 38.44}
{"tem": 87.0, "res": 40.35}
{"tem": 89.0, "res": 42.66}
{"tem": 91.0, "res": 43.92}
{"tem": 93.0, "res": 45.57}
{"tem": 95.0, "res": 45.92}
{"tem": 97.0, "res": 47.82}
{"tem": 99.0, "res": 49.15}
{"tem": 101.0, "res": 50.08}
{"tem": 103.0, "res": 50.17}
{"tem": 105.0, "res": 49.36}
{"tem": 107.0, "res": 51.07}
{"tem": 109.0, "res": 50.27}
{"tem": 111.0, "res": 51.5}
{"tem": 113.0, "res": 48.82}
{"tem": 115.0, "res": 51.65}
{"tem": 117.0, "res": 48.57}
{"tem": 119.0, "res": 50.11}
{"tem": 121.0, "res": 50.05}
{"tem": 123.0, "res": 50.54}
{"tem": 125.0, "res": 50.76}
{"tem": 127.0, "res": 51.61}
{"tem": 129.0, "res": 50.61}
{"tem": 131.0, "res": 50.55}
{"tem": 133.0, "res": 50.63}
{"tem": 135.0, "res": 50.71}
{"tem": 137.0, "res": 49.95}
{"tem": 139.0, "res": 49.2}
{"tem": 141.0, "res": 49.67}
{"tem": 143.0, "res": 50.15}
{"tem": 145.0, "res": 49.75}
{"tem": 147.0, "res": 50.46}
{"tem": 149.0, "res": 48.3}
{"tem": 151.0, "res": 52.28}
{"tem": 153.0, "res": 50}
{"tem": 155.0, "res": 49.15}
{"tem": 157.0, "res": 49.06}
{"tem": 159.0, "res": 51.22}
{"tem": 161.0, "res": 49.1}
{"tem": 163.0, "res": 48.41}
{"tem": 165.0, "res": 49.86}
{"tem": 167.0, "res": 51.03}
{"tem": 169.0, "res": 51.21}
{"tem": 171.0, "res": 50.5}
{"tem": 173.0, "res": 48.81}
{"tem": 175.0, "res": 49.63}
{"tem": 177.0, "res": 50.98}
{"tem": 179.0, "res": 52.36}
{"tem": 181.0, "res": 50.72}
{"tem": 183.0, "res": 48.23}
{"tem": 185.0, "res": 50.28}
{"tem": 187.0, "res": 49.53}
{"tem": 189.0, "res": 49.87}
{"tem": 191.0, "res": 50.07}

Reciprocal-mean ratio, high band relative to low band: 1.00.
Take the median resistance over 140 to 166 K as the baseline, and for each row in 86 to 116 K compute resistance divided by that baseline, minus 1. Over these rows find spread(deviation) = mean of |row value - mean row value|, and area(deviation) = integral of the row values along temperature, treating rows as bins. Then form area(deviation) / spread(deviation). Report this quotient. -20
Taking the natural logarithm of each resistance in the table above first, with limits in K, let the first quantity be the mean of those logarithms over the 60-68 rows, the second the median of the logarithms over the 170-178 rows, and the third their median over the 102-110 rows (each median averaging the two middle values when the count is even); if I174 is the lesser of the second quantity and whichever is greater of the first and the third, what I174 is 3.91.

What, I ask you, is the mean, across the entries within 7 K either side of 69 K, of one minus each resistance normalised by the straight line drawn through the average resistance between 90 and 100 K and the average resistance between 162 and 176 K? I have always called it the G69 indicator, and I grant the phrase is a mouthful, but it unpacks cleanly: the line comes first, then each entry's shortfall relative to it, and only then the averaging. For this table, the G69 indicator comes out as 0.16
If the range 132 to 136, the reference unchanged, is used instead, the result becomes -0.05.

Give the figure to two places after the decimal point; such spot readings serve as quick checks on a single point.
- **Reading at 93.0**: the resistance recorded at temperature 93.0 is 45.57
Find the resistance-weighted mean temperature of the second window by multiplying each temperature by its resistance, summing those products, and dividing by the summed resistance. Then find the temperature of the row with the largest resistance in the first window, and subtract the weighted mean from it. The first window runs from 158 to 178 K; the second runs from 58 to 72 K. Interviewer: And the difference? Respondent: 94.3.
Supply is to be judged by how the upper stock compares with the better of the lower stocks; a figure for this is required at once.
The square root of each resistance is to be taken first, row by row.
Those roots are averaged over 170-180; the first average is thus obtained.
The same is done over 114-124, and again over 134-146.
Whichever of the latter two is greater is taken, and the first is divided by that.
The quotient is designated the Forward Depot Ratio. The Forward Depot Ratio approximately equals 1.00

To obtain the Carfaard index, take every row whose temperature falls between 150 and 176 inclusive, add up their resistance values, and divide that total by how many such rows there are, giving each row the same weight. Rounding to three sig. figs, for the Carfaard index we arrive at 50.0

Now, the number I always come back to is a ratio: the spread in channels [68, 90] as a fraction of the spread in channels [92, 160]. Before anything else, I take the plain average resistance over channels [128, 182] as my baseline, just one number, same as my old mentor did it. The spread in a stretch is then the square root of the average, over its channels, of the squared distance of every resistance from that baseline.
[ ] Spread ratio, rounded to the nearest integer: 10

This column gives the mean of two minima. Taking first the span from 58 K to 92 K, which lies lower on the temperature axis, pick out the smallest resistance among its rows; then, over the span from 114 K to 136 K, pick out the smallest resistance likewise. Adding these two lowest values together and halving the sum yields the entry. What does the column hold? 41.2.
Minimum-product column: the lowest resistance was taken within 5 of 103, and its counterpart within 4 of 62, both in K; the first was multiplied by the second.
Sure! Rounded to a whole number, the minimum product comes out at 2086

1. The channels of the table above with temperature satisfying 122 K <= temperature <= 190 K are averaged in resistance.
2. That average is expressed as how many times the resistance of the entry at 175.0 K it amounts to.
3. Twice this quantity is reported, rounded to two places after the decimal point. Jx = 2.02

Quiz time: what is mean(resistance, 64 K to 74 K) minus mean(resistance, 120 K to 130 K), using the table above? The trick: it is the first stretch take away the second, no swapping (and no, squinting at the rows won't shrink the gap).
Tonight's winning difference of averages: -13.0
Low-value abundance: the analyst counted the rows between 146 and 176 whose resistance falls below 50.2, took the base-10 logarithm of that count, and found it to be 0.95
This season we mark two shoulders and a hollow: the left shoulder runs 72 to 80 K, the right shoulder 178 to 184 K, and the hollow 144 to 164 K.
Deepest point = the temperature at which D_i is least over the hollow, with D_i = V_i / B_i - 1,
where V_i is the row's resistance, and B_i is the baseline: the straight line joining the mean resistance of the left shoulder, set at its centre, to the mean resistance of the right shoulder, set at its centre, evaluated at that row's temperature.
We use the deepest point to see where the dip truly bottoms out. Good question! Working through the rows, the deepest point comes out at 163.0 K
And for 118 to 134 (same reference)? 133.0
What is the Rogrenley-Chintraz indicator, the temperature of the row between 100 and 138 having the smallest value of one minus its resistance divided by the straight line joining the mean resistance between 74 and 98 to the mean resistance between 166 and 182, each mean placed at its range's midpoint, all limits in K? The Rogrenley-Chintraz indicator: 107.0 K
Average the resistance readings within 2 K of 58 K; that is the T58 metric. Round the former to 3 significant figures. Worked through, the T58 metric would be 45.9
